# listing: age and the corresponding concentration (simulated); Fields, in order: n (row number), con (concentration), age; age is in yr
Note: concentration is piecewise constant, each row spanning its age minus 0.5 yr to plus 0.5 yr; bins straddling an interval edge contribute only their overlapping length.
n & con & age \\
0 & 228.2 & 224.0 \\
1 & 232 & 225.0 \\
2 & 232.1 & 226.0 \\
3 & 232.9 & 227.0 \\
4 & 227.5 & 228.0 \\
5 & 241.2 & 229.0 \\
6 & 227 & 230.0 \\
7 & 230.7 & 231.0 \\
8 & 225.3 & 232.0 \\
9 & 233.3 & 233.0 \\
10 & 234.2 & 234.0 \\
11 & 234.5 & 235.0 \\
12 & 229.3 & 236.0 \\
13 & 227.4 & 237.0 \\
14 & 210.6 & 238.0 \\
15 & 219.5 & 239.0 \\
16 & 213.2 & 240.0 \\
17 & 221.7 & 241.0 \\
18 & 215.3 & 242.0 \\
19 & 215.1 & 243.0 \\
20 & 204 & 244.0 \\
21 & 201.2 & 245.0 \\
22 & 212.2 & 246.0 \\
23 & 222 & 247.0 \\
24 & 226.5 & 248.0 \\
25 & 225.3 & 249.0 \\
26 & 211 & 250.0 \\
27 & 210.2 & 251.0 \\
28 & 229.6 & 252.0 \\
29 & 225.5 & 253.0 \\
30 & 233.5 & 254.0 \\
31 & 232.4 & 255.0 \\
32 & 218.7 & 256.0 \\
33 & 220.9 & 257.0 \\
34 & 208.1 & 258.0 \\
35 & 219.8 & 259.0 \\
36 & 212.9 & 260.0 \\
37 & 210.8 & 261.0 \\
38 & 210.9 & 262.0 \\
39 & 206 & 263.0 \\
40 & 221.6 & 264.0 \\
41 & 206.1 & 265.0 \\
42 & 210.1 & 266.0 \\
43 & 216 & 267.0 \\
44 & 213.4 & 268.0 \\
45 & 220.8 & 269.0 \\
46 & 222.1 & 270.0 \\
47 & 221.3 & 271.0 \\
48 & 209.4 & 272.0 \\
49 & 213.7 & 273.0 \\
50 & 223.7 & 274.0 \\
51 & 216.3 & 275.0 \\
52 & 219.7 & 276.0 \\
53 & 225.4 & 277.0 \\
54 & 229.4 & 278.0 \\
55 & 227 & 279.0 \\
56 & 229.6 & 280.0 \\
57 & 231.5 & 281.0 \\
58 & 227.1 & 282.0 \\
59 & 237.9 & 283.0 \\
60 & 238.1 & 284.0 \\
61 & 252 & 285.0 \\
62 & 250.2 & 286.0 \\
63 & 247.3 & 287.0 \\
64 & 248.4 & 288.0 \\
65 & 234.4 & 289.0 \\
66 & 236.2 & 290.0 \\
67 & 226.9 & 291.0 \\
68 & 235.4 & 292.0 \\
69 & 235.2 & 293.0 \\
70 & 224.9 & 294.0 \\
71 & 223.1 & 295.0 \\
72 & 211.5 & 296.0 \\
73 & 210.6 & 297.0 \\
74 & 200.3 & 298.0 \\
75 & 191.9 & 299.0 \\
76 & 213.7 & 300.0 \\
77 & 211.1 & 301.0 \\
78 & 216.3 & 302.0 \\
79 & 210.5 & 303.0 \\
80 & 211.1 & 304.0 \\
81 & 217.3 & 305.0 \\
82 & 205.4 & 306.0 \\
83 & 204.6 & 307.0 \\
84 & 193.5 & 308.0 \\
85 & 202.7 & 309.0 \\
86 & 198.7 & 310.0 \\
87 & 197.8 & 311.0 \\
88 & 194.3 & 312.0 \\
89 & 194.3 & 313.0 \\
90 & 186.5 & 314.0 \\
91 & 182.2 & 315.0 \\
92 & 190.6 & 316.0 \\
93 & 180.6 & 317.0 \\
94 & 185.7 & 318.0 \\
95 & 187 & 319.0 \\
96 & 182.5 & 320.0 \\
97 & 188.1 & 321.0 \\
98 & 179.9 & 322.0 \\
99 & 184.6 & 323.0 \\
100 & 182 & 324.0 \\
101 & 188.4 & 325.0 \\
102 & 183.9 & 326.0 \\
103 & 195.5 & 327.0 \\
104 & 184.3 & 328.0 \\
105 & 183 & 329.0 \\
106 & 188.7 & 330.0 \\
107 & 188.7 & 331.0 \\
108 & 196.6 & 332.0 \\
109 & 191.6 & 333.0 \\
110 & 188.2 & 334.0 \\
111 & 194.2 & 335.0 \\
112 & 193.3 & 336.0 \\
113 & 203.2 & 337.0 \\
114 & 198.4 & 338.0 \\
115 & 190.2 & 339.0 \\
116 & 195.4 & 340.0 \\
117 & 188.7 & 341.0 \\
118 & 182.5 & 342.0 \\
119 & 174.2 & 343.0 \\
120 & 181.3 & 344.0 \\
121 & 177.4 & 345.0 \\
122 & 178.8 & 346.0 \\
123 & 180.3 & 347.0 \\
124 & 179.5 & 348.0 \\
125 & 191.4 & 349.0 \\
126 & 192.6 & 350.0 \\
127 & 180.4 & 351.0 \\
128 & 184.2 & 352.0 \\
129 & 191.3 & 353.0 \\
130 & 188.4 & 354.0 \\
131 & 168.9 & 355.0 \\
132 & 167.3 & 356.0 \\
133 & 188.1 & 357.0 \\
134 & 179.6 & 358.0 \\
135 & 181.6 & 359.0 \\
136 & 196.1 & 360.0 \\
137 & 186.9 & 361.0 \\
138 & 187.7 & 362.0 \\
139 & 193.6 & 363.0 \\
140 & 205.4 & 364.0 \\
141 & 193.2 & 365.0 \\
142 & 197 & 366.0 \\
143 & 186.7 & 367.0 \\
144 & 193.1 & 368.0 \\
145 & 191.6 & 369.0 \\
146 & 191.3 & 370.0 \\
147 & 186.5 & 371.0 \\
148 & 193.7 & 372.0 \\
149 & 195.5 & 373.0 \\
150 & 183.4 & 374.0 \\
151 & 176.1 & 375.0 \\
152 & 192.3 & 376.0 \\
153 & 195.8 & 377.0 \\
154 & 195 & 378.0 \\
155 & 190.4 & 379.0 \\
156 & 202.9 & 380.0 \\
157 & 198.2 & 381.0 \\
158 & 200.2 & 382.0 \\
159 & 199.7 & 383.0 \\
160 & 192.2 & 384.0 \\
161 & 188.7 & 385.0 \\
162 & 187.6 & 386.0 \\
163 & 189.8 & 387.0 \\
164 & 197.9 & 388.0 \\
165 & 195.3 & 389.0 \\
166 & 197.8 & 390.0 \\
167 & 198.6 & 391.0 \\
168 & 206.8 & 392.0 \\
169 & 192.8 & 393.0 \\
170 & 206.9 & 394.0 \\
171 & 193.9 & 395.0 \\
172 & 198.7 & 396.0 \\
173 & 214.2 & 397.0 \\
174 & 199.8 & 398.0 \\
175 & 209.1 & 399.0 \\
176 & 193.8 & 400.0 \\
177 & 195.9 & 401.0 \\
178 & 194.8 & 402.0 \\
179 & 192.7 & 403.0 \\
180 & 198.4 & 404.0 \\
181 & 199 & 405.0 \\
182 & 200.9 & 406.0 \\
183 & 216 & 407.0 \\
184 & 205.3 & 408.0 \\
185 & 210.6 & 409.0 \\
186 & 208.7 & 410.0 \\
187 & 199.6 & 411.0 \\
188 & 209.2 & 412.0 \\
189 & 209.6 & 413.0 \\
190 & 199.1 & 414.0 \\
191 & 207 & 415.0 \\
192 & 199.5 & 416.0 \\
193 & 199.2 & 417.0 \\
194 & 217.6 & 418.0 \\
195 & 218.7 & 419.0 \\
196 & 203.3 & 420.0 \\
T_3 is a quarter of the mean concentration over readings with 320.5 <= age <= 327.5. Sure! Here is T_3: 47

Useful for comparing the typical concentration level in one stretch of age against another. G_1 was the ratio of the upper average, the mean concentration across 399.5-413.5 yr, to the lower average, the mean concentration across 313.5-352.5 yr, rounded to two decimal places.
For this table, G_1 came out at 1.08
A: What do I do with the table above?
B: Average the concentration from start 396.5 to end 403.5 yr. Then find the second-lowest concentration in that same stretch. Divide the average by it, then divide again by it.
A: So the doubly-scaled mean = 0.0053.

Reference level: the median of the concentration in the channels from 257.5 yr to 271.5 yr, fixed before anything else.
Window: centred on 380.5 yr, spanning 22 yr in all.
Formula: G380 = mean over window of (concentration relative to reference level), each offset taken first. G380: -20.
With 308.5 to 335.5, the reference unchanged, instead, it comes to -24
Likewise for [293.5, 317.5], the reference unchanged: -10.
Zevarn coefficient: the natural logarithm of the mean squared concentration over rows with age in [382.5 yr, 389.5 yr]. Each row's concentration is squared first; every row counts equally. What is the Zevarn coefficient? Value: 10.5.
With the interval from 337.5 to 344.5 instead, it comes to 10.5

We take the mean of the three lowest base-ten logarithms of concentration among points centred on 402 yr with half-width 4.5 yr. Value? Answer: 2.29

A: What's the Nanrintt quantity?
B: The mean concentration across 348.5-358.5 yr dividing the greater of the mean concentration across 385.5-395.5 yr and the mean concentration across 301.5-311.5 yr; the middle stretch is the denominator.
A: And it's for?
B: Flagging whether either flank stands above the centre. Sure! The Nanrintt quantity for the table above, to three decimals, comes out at 1.123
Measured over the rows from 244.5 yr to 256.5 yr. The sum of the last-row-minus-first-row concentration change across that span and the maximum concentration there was 251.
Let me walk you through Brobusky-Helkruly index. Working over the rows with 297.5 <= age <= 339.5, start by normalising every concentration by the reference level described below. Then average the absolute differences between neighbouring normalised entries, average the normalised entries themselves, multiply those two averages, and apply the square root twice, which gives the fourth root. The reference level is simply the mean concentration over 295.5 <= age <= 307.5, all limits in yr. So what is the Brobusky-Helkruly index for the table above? 0.403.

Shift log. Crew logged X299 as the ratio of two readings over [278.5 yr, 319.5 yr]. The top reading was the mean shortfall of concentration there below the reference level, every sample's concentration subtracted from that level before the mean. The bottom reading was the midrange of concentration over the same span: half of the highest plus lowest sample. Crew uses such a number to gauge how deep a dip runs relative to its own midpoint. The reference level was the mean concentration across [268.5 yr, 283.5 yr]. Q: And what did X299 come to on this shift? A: 0.04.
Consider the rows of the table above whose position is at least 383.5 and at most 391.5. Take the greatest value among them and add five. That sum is 204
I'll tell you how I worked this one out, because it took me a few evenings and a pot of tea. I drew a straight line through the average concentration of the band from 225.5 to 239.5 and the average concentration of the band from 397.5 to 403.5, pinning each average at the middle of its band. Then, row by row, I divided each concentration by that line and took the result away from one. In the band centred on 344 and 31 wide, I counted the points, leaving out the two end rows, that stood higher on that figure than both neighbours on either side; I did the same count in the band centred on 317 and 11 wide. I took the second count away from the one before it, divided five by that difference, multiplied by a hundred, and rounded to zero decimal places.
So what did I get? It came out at 83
